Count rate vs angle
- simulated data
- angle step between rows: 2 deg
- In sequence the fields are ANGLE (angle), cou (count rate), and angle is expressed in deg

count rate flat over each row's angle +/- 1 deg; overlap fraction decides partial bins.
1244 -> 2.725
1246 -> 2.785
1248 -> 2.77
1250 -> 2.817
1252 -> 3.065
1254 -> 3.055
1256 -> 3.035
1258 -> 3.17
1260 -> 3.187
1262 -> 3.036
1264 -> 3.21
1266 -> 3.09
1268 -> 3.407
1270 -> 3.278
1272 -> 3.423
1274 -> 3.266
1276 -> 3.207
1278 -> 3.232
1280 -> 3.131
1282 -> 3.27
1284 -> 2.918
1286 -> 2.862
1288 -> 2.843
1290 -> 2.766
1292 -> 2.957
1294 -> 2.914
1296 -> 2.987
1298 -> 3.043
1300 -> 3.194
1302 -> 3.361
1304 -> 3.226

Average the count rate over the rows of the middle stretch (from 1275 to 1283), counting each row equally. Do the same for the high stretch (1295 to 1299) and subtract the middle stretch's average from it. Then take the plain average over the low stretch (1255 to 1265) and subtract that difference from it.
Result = 3.32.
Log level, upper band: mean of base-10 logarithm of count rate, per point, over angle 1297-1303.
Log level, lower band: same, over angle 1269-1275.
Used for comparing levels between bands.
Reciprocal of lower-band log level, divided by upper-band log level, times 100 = 380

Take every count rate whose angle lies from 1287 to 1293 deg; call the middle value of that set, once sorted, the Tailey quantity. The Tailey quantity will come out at 2.84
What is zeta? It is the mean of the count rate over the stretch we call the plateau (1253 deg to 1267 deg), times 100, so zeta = 311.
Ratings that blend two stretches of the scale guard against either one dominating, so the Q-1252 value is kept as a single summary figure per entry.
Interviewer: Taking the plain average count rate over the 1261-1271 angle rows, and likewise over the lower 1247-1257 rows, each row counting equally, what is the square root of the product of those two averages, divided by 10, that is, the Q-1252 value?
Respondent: 0.307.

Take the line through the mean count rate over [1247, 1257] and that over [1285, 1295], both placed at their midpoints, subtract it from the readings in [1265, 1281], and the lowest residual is 0.17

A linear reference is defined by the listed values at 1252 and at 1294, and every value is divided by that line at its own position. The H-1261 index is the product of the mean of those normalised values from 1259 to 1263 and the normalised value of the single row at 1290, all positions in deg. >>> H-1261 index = 0.97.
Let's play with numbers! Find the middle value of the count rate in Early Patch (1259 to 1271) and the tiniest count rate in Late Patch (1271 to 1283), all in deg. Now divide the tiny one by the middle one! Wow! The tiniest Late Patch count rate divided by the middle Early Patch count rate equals 0.98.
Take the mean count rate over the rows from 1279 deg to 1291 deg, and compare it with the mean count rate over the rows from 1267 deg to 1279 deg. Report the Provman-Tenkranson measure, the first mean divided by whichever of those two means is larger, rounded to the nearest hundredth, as 0.90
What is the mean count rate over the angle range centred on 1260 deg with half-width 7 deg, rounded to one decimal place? 3.1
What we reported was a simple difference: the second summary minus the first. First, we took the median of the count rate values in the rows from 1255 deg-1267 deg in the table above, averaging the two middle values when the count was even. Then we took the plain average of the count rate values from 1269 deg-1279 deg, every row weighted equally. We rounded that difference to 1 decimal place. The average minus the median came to 0.2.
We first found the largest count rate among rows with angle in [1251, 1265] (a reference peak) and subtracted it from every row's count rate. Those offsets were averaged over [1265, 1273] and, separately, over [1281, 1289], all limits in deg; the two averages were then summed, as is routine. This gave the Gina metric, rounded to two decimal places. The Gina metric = -0.15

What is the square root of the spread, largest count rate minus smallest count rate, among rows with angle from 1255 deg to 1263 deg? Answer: 0.39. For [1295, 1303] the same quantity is 0.61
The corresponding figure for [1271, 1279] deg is 0.46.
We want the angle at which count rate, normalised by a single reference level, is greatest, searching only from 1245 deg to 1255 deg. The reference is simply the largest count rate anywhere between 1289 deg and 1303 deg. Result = 1252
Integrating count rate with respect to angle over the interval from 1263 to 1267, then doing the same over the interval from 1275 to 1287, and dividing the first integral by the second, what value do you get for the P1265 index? 0.34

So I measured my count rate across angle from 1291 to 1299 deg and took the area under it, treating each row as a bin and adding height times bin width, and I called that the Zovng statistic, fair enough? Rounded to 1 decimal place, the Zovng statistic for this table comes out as 23.8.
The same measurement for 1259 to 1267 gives 25.0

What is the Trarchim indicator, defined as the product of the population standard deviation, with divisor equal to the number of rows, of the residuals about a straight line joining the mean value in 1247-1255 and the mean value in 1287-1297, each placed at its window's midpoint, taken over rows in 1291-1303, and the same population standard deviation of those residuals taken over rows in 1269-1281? 0.014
